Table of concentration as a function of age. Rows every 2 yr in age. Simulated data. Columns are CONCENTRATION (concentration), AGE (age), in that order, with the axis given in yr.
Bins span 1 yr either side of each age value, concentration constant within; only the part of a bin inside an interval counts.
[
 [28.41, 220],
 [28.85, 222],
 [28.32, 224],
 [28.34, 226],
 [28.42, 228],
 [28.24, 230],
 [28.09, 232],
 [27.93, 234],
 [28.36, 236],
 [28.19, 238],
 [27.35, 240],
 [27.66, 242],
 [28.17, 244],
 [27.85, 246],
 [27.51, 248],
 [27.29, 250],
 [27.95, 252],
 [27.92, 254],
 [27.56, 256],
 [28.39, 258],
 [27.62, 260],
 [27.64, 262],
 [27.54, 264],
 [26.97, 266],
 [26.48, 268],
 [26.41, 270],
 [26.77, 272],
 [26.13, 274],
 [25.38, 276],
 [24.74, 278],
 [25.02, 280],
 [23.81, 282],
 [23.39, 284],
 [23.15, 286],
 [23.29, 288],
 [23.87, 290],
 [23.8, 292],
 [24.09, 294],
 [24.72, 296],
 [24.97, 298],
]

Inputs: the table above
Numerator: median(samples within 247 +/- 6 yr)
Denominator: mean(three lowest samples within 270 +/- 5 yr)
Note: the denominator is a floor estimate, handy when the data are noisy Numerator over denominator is 1.05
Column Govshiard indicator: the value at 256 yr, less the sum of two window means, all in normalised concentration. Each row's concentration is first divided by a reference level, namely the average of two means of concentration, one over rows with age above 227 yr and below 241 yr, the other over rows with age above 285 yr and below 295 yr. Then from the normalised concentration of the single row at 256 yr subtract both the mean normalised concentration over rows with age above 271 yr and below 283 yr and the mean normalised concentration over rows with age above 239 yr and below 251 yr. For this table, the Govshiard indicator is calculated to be -0.98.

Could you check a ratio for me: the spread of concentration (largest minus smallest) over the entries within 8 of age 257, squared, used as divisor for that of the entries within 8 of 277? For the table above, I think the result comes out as 2.8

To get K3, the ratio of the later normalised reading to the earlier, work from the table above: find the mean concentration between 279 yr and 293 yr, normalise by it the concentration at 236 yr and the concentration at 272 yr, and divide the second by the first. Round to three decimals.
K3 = 0.944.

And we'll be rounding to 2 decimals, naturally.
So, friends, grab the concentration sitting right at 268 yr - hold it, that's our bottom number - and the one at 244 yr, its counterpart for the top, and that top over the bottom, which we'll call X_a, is 1.06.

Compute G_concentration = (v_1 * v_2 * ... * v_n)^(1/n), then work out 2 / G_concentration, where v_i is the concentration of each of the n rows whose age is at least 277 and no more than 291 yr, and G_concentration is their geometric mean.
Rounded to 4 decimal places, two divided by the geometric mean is 0.0837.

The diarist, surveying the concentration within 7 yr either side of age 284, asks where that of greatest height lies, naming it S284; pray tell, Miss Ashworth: 280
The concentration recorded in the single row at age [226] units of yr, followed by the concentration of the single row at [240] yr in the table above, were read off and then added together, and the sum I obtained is 55.7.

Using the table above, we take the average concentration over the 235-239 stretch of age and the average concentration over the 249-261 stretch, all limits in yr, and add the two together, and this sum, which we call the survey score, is 56.1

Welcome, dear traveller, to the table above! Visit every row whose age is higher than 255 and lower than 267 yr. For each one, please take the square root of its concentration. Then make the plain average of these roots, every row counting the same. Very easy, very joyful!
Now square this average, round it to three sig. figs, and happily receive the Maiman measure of 27.6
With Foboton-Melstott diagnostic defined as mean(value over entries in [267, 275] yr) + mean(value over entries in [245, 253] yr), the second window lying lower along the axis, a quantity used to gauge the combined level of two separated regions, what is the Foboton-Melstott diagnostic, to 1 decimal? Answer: 54.1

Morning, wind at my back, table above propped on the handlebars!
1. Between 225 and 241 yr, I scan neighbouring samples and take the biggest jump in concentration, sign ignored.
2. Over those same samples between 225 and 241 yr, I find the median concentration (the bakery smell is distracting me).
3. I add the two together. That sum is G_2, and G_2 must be 29.1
